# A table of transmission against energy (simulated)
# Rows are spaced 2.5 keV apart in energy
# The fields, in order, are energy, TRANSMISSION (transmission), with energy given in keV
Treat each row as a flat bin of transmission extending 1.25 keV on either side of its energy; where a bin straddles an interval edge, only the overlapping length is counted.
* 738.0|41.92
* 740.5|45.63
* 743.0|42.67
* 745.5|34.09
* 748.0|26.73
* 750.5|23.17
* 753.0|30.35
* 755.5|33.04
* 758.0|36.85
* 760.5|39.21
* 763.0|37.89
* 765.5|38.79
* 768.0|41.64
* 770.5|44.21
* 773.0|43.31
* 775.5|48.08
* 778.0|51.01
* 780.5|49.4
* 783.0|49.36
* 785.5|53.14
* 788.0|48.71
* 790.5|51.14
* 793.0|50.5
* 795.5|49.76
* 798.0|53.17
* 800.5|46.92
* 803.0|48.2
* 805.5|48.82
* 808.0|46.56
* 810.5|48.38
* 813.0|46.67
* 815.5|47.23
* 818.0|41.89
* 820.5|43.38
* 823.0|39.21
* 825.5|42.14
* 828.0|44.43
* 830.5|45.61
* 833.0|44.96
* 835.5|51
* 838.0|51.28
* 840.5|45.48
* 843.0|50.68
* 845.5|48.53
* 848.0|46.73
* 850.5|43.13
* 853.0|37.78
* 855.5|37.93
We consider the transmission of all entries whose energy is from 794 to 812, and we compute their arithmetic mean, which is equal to 48.8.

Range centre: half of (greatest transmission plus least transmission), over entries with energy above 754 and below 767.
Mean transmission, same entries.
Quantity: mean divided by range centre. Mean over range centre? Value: 1.03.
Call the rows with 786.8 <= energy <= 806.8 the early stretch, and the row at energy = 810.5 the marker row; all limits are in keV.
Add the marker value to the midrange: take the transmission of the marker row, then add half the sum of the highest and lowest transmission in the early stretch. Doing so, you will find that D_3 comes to 98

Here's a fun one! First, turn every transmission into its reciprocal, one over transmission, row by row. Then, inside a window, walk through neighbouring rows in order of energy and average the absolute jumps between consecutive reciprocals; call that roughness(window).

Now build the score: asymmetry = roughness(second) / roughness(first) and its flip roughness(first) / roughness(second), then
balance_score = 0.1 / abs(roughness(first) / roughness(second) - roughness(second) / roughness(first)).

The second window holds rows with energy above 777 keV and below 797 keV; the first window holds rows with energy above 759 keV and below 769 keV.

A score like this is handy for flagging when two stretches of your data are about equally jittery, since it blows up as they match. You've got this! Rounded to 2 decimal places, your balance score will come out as 0.14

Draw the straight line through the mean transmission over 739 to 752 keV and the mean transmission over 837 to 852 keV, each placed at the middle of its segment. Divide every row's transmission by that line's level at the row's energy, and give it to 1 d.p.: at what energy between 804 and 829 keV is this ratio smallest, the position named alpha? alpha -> 823.0 keV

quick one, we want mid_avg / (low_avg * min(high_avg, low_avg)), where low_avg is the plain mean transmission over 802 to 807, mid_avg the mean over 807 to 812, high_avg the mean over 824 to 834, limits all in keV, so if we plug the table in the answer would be 0.022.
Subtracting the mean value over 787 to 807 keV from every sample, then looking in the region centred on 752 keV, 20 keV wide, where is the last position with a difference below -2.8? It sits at 760.5 keV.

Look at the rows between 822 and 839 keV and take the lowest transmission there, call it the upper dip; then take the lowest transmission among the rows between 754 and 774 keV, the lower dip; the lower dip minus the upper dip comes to -6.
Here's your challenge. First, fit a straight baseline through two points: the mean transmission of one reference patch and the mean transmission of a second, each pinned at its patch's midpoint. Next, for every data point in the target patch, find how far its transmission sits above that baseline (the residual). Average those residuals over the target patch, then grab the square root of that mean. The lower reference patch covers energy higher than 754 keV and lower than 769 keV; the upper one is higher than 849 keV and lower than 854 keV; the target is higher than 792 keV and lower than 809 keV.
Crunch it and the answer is 3.2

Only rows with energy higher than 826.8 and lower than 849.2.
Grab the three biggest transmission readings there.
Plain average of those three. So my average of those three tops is 51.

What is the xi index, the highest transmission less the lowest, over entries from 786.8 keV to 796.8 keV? 2.4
